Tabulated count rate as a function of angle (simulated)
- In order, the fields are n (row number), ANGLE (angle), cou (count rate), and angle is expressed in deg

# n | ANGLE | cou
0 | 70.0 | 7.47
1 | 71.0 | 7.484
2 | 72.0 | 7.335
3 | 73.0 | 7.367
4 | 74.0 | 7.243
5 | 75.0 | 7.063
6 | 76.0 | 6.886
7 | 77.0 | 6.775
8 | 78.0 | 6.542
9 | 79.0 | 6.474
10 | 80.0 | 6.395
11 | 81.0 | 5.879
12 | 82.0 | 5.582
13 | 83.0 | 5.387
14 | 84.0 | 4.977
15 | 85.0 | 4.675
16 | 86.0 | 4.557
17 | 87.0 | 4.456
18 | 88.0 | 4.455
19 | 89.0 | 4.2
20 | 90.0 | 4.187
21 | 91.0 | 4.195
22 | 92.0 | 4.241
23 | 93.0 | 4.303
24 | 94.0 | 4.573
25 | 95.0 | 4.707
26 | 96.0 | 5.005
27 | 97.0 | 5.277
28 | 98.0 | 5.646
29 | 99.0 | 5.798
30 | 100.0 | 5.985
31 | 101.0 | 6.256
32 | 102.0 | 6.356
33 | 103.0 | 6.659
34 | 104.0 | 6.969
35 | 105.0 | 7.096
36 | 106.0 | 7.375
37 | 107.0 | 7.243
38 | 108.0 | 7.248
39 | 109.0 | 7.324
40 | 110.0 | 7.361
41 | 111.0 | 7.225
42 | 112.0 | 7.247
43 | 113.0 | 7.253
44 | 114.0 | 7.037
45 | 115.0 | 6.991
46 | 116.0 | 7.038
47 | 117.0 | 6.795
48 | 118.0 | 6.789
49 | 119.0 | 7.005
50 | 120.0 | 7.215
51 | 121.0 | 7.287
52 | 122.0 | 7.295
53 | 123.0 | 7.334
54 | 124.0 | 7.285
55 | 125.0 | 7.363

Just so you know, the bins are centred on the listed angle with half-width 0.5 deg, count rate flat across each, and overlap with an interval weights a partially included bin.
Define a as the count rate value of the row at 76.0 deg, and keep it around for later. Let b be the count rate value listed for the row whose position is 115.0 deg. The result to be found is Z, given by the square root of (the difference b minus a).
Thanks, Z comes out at 0.3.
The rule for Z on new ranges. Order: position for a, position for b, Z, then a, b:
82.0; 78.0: 1.0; 5.582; 6.542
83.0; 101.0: 0.9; 5.387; 6.256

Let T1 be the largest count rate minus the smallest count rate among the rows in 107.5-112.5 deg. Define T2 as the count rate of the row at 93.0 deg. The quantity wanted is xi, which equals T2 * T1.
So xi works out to 0.6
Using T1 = 0.14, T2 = 4.303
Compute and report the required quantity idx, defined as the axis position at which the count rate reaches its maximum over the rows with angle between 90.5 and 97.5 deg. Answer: 97.0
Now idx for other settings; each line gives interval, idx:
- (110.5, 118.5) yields 113.0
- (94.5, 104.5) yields 104.0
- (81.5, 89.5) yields 82.0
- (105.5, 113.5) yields 106.0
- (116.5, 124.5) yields 123.0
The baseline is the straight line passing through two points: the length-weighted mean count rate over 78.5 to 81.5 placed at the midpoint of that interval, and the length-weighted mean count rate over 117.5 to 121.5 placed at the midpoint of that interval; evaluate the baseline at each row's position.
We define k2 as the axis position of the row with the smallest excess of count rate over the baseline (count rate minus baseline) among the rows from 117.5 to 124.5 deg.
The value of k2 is 118.0 deg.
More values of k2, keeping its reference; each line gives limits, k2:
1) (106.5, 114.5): 114.0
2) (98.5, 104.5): 99.0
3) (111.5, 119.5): 118.0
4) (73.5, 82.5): 82.0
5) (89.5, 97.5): 91.0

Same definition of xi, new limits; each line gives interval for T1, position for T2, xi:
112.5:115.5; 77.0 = 1.8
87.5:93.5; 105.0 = 1.9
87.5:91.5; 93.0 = 1.2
